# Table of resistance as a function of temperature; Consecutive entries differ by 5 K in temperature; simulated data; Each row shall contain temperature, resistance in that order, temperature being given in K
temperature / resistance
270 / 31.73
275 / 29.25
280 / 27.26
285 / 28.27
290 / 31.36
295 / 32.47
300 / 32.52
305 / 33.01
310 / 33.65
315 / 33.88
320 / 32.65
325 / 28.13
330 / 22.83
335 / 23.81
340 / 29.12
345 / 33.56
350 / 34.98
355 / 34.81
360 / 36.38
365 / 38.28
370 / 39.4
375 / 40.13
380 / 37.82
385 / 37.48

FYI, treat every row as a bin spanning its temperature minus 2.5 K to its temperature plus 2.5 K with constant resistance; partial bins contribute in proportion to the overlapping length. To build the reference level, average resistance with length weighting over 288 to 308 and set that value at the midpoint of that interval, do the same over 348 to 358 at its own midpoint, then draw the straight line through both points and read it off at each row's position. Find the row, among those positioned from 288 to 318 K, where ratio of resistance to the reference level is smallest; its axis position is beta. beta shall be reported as 290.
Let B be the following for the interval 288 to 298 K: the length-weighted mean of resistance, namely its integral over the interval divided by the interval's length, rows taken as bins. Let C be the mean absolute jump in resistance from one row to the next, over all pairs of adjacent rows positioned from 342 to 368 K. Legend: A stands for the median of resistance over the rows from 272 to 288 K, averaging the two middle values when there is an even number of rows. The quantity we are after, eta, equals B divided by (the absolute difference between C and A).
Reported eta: 1.18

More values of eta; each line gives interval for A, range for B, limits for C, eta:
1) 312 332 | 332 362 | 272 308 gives 1.10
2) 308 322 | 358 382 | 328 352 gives 1.26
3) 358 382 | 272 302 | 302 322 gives 0.80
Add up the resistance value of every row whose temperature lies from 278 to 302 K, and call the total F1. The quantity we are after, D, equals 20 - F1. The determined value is -132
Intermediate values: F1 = 152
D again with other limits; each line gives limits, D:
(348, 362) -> -86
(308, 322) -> -80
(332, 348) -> -66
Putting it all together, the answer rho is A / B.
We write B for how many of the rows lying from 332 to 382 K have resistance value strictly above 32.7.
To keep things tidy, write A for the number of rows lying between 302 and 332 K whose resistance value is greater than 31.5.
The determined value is 0.5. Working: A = 4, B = 8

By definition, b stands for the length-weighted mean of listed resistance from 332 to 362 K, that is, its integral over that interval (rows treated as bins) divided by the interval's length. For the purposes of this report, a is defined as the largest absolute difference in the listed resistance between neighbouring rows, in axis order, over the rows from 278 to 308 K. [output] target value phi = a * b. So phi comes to 99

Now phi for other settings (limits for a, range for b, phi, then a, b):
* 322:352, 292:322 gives 175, 5.3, 33.0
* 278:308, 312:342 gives 88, 3.1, 28.5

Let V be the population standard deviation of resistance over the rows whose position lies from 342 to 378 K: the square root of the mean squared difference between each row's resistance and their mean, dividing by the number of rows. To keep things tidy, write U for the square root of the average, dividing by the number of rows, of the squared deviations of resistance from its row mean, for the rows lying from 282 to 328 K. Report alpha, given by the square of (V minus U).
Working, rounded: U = 2.0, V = 2.3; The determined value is 0.1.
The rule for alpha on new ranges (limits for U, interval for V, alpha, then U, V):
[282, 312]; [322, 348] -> 4.5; 1.8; 3.9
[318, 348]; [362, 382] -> 9.7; 4.0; 0.9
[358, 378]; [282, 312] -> 0.1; 1.4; 1.8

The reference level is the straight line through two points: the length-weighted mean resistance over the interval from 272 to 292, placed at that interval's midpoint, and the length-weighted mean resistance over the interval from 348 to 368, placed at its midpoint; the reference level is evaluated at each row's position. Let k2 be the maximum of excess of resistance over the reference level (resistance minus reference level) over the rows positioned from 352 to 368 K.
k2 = 1.40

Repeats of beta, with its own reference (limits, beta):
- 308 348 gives 330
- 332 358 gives 335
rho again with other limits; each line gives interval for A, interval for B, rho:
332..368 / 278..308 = 5.0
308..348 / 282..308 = 4.0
